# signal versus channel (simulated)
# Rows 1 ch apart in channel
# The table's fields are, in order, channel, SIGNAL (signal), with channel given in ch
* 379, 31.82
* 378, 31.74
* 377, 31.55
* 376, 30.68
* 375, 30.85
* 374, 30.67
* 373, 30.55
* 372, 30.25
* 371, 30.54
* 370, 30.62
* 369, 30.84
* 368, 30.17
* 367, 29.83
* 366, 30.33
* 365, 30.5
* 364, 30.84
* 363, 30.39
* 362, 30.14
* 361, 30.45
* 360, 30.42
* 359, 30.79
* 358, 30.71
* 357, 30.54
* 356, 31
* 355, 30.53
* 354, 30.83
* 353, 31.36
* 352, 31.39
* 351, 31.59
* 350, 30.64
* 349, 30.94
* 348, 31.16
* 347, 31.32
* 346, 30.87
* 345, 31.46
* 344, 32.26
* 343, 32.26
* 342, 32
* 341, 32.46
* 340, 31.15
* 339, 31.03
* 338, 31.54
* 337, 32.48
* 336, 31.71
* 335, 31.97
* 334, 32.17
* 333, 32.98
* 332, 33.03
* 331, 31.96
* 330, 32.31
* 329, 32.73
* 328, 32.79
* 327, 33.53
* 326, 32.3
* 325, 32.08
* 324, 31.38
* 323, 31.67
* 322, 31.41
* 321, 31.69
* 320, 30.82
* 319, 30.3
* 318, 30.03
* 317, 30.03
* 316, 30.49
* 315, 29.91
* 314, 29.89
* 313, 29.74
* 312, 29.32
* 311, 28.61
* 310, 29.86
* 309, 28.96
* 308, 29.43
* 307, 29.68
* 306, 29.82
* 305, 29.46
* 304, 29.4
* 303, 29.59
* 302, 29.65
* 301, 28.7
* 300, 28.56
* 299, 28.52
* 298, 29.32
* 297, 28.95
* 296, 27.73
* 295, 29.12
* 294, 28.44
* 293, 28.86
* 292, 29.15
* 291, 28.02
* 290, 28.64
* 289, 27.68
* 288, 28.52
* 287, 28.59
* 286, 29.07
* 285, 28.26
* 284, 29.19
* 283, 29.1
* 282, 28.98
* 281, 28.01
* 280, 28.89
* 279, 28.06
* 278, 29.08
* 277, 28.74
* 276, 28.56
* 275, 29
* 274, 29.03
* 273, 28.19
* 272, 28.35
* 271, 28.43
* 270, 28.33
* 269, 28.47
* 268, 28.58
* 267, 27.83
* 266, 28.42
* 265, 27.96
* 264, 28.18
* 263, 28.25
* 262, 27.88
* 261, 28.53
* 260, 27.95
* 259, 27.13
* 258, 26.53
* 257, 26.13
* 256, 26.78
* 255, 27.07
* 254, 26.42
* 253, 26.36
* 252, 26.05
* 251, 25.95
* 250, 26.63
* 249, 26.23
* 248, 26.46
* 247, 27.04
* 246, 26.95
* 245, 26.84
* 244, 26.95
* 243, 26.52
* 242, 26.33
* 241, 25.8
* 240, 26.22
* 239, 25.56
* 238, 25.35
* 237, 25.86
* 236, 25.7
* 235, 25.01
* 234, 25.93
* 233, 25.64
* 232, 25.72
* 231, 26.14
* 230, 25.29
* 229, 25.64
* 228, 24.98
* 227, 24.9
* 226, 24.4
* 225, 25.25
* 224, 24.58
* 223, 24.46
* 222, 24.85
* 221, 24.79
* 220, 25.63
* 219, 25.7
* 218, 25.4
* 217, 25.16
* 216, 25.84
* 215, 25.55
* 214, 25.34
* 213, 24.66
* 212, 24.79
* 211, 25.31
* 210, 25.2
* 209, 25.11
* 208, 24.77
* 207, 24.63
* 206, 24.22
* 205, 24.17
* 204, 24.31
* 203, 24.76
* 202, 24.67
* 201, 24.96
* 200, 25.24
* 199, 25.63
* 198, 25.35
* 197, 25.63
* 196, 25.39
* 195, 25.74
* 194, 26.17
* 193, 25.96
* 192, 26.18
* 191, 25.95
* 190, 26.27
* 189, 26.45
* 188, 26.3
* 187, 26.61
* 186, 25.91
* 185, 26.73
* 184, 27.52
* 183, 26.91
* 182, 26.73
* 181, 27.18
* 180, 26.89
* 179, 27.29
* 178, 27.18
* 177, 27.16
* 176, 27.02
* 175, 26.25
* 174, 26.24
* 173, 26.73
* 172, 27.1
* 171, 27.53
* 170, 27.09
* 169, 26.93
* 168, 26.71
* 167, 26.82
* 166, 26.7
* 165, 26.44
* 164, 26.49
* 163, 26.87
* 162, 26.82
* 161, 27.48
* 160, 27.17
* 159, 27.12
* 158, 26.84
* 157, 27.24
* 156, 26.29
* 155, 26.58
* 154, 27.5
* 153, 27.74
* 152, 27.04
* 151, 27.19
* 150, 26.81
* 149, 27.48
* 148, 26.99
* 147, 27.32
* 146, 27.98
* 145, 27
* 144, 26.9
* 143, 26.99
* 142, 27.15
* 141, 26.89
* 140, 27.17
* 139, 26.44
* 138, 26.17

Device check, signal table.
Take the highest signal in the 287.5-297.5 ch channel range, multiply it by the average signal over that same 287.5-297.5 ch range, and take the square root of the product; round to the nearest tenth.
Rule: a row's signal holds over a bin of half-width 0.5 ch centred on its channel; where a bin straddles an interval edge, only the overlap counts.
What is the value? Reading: 28.8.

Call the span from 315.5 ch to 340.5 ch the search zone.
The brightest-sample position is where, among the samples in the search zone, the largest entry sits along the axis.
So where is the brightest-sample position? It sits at 327 ch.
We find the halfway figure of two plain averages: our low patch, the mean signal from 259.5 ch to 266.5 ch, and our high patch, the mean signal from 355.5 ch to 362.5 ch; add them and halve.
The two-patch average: 29.4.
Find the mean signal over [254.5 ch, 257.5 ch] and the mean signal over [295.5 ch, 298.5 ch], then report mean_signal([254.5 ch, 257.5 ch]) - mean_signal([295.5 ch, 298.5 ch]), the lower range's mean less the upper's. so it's -2.0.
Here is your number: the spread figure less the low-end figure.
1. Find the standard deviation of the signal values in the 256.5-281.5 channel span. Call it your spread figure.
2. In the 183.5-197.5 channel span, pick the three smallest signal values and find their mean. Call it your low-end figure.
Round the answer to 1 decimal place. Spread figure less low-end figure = -24.9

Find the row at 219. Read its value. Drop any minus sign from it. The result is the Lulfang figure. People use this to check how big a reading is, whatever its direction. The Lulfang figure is 26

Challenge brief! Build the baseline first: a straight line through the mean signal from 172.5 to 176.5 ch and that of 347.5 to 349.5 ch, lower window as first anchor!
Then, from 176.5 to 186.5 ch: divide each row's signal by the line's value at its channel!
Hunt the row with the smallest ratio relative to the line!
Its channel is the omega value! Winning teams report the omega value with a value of 186 ch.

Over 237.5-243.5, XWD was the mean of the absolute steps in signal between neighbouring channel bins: 0.40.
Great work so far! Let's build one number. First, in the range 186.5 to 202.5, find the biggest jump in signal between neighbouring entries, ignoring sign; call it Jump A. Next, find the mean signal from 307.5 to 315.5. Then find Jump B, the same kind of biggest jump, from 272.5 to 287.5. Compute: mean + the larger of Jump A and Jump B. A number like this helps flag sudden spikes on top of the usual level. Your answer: 30.5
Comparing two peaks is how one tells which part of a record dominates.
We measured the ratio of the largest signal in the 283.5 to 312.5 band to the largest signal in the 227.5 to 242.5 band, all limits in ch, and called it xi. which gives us 1.13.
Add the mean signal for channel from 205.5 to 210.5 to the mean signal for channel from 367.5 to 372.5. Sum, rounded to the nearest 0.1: 55.3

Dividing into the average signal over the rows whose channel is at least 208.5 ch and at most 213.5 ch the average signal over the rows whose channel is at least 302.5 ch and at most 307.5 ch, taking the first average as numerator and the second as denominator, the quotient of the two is 0.85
